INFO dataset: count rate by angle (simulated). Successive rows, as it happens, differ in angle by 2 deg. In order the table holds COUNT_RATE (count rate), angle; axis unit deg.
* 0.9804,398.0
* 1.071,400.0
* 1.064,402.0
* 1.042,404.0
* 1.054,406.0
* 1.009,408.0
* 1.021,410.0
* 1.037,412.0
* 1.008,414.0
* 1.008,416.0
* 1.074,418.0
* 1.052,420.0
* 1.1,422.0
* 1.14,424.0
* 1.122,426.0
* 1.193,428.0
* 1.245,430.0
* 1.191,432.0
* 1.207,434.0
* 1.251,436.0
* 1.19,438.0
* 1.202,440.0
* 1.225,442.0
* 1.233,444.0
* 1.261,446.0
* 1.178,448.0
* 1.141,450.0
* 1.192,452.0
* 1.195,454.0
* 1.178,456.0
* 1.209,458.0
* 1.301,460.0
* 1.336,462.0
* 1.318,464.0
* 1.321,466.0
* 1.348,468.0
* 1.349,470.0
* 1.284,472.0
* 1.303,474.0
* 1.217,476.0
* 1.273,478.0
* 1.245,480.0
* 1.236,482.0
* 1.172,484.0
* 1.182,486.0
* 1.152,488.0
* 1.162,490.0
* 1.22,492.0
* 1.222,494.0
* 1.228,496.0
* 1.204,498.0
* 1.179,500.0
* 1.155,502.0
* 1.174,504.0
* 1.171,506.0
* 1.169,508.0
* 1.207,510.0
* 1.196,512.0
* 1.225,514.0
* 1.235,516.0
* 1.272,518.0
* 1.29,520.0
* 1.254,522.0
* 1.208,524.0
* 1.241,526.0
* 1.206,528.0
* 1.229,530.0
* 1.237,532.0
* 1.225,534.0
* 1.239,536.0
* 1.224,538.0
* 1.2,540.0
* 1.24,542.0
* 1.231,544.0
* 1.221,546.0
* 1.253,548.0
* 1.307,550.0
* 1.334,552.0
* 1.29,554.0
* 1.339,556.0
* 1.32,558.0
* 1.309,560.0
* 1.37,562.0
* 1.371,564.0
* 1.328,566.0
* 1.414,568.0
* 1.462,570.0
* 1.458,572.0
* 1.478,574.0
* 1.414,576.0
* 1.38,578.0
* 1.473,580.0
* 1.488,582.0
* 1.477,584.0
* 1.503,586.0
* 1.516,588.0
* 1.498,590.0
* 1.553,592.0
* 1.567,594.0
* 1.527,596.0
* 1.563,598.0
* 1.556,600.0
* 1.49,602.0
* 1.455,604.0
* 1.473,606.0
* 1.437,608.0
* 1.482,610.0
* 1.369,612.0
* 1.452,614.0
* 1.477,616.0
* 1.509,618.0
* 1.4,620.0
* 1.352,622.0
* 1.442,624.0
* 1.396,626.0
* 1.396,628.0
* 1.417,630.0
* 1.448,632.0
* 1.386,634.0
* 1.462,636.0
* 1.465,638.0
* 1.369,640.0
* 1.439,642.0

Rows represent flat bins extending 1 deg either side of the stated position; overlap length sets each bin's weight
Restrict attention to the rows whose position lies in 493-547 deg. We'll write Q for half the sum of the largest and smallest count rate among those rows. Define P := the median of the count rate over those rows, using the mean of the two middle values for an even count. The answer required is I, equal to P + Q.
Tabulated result 2.45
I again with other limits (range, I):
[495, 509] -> 2.37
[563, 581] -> 2.82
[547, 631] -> 2.86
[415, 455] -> 2.33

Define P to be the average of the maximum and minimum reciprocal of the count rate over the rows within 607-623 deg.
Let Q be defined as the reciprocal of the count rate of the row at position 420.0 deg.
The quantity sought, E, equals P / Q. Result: 0.7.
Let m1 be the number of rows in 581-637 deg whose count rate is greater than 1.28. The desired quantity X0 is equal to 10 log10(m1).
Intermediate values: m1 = 28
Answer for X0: 14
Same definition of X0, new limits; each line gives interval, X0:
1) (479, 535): 0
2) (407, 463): 3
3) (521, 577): 11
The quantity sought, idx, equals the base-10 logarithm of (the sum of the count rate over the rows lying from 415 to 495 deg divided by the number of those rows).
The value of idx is 0.083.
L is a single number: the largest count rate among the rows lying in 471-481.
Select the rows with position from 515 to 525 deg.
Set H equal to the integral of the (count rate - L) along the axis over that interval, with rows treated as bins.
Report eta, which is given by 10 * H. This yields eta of -5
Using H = -0.5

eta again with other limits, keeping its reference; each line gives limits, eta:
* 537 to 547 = -8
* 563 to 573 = 10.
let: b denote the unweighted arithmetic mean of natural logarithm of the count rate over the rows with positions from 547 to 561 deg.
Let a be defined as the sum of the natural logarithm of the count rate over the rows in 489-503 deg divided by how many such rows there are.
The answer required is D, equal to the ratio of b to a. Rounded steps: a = 0.18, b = 0.27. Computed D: 1.5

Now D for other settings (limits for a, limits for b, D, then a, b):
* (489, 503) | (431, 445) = 1.1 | 0.18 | 0.19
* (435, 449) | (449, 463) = 1.0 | 0.20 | 0.20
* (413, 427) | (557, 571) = 4.6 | 0.07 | 0.31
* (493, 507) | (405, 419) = 0.2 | 0.17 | 0.03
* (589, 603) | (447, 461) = 0.4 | 0.43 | 0.18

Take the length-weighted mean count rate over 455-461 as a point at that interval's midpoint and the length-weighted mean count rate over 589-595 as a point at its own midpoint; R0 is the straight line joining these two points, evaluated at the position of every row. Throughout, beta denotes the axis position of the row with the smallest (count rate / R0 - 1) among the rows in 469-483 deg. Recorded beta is 476.0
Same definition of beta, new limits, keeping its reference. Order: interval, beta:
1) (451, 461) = 456.0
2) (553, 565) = 554.0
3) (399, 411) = 408.0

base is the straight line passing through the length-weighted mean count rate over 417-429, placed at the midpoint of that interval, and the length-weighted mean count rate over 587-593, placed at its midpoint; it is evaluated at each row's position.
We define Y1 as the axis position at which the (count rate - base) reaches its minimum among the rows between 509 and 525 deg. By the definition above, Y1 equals 524.0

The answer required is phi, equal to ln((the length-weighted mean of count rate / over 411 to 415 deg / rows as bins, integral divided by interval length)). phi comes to 0.02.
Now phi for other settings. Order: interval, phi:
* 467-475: 0.28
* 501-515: 0.17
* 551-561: 0.28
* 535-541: 0.20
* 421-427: 0.11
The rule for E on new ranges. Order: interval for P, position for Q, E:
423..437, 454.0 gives 1.0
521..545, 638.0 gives 1.2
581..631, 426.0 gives 0.8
